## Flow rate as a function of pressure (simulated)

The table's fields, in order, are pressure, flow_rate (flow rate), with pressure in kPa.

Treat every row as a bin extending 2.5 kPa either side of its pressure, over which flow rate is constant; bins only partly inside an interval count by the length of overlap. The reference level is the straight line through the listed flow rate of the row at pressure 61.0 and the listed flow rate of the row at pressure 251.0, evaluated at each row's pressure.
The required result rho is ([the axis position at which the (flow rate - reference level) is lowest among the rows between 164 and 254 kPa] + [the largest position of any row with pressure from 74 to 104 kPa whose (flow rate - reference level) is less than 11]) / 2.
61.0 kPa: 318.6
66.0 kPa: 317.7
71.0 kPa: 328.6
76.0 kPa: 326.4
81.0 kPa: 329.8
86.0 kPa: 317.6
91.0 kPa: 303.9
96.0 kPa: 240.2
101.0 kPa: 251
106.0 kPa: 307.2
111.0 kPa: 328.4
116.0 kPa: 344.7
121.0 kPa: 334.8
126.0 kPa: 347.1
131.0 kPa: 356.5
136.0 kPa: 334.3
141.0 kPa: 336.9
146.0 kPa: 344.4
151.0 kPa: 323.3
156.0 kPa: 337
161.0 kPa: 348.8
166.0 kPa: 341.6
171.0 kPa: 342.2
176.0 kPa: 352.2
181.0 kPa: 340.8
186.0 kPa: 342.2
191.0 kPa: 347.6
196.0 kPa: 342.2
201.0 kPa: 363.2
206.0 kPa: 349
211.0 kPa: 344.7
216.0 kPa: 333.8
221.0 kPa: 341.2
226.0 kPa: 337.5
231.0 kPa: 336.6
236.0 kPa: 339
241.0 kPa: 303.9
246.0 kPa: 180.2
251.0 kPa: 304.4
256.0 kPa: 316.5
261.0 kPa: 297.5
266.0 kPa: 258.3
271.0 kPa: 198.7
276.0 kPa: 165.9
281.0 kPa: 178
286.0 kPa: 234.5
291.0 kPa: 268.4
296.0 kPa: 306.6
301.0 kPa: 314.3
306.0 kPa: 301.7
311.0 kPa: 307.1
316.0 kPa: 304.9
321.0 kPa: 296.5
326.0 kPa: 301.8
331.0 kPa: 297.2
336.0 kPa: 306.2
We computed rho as 173.5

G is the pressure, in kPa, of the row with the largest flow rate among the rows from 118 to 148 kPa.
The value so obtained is 131.0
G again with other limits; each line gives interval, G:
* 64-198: 131.0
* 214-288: 221.0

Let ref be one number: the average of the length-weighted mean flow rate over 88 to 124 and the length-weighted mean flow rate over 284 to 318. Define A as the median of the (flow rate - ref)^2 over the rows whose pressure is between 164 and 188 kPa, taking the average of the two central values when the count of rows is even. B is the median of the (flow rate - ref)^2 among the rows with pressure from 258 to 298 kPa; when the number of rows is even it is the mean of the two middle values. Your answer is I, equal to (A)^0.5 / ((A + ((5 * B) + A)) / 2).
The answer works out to 0.005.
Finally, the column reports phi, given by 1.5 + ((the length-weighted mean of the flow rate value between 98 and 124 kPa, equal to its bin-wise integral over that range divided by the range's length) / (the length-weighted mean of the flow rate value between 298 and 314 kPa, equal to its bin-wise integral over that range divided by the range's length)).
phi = 2.52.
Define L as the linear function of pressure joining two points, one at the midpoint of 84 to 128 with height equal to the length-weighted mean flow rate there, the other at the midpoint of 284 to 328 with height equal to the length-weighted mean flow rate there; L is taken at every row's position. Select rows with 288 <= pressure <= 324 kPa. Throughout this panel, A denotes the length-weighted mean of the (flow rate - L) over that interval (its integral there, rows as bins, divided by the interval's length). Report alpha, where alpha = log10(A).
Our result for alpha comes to 0.75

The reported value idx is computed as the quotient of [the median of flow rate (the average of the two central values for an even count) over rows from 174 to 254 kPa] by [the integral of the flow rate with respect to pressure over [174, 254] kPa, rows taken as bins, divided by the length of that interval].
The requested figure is 1.04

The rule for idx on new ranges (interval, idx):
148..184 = 1.00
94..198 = 1.03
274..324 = 1.11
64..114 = 1.04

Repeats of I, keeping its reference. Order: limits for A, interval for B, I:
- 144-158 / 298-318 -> 0.022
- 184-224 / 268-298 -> 0.002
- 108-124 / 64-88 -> 0.011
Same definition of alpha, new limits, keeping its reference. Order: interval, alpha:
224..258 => 0.58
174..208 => 1.67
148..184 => 1.57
